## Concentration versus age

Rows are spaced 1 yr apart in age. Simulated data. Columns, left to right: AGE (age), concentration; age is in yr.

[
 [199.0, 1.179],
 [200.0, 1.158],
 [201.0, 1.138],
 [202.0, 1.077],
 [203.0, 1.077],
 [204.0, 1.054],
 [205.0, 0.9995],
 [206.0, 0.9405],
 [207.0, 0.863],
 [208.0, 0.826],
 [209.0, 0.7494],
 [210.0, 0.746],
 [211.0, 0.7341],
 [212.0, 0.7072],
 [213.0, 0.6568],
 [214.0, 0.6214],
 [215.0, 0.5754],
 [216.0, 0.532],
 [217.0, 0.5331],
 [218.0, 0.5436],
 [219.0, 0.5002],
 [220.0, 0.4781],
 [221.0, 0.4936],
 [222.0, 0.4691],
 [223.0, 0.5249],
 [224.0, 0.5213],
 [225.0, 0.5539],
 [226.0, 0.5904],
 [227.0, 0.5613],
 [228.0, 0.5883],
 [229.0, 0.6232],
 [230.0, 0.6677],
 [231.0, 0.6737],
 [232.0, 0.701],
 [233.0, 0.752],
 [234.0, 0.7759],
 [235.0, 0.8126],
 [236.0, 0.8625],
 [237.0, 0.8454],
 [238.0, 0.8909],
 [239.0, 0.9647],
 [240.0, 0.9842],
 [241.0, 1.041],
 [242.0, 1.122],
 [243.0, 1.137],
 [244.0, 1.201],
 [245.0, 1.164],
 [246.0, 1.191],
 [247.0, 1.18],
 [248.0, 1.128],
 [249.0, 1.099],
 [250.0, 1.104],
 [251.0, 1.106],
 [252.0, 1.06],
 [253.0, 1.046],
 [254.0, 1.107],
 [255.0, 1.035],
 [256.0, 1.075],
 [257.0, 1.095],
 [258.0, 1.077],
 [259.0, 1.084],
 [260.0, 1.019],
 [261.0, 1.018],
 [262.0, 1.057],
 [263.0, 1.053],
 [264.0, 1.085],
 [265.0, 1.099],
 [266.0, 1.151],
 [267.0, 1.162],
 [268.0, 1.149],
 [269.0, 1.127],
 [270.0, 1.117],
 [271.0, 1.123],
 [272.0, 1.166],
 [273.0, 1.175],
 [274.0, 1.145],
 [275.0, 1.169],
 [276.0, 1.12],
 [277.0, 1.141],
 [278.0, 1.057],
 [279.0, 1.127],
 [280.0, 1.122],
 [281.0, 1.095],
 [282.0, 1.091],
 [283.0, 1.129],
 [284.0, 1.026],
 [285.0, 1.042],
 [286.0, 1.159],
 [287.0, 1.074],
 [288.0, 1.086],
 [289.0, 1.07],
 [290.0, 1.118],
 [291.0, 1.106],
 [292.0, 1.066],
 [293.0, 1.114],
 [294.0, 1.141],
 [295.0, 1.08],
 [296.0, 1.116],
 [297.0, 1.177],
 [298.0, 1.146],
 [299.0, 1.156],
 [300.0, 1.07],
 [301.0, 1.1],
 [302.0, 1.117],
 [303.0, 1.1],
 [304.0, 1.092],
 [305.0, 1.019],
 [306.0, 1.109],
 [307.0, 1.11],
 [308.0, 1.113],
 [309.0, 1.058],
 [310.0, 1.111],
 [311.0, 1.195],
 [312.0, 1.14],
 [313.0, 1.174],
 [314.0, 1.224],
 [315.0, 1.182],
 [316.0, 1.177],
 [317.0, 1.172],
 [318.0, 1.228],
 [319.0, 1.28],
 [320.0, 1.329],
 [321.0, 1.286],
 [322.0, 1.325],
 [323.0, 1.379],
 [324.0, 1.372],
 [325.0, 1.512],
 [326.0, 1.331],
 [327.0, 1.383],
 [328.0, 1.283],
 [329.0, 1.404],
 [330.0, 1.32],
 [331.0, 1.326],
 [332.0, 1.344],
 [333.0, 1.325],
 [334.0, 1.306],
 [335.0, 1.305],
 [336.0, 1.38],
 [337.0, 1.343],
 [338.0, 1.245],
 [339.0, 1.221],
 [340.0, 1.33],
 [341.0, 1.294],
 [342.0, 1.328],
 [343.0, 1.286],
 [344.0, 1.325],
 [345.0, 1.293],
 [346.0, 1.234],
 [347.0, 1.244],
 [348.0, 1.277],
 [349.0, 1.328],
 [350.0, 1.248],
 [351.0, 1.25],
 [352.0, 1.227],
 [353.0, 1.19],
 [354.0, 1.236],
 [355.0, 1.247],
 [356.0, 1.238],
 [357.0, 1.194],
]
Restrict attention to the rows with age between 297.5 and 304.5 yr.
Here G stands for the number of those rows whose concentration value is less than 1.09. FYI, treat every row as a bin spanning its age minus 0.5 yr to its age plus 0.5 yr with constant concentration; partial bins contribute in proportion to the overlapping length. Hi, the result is 1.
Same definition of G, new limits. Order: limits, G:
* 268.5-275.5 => 0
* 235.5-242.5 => 6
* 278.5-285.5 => 2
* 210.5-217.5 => 7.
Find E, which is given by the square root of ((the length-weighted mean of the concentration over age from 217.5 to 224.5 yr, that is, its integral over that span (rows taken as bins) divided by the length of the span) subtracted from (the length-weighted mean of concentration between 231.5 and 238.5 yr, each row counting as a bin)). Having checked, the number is 0.5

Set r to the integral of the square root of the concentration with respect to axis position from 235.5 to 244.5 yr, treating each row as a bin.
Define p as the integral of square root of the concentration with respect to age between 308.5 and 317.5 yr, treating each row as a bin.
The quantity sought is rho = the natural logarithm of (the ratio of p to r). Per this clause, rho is 0.07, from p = 9.7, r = 9.0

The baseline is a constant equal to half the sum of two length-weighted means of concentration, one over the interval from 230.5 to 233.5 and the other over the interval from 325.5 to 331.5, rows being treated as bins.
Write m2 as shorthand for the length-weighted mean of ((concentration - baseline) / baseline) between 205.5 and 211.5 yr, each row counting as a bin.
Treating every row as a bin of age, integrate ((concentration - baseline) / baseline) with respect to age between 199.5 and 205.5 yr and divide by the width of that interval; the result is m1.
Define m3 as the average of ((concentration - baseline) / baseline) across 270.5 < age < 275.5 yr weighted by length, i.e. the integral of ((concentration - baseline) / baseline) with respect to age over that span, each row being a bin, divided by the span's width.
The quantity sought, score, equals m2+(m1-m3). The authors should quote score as -0.28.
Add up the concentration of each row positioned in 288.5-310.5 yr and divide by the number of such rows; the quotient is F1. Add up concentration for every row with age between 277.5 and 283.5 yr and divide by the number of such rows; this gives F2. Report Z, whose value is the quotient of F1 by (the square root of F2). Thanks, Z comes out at 1.05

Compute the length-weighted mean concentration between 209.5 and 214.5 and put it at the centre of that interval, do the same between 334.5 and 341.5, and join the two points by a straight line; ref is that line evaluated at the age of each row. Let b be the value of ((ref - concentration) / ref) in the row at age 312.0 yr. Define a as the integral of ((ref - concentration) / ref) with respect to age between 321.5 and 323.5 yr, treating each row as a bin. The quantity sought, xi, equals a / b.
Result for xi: -6.5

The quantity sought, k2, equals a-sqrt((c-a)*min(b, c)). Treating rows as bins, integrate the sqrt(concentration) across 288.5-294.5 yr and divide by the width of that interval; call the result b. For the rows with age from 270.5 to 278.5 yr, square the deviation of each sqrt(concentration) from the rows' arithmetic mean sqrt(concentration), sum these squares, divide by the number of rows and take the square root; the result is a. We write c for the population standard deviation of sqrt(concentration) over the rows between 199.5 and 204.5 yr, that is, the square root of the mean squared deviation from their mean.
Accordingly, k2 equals 0.011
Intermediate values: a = 0.017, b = 1.05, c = 0.019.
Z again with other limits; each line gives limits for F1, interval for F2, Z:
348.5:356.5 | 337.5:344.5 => 1.10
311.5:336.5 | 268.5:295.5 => 1.23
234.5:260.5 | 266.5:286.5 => 1.00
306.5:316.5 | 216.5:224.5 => 1.61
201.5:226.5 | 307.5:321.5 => 0.64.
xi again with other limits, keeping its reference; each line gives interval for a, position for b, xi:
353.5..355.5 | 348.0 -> 3.7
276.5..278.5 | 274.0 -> 1.2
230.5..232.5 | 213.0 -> 4.3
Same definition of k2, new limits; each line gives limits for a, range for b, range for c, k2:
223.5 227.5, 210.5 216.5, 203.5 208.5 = -0.018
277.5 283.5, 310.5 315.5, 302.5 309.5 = 0.005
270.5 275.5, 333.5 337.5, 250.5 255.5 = 0.000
